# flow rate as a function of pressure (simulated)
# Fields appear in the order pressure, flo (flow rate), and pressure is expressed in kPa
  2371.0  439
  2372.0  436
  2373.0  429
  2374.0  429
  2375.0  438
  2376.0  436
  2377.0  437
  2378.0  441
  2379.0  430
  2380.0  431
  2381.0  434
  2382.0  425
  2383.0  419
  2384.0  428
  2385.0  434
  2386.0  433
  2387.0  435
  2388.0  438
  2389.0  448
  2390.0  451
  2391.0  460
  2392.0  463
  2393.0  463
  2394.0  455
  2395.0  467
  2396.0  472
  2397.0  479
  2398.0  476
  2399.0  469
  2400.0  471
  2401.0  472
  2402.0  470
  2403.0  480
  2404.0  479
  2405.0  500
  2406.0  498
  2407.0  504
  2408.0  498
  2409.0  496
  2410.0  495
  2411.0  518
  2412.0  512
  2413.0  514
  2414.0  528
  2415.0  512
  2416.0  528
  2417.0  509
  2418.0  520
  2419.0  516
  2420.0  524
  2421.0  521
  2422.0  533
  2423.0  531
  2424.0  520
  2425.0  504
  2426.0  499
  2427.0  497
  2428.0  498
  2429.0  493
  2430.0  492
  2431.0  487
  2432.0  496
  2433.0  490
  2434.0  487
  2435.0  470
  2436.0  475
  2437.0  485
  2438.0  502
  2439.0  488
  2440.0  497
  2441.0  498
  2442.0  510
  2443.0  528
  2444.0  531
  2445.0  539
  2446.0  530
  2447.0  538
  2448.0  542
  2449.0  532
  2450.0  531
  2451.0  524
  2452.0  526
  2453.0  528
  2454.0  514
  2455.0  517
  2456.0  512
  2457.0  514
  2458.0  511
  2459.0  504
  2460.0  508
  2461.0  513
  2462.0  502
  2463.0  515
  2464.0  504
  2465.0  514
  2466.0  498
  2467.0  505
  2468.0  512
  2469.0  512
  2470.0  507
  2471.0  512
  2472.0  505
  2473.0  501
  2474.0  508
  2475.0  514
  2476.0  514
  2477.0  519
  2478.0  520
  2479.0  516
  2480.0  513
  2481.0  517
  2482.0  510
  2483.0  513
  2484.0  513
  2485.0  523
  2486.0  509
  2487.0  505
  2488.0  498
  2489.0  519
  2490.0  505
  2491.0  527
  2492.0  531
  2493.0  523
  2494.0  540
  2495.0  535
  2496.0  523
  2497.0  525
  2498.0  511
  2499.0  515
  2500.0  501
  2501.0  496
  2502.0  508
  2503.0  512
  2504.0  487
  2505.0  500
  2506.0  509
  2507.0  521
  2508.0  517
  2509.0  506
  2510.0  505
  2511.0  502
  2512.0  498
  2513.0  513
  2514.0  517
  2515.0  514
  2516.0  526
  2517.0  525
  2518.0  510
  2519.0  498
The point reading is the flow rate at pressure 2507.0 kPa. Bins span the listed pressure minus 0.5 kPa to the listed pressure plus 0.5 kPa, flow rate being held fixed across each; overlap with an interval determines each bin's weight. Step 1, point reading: 521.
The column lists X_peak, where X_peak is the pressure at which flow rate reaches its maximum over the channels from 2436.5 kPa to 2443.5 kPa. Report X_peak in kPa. 2443.0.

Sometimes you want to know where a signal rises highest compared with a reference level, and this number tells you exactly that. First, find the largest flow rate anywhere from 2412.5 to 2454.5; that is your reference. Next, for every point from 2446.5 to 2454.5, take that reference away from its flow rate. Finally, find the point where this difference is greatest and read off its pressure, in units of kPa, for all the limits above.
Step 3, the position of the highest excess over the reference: 2448.0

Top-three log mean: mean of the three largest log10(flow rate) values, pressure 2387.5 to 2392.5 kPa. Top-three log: 2.66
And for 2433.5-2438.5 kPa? 2.69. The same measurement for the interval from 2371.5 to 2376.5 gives 2.64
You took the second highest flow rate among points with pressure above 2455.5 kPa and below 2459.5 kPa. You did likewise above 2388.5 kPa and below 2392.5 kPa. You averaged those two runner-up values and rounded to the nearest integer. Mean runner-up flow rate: 486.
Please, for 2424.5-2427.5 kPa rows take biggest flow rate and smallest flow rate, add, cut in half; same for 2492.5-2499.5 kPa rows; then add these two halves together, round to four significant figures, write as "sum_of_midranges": 1026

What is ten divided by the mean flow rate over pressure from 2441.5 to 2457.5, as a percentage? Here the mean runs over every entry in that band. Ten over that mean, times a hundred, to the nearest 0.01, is 1.90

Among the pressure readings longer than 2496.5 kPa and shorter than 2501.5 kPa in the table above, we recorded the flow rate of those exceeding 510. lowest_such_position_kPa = 2497.0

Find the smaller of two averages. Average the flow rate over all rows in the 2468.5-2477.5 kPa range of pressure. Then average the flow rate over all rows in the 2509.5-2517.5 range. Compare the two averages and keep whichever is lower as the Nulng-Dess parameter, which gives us 510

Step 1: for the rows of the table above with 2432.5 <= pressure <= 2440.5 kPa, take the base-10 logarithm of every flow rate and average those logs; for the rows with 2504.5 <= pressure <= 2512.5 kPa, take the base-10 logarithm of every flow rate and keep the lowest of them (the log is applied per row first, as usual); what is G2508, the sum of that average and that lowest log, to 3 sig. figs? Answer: 5.38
